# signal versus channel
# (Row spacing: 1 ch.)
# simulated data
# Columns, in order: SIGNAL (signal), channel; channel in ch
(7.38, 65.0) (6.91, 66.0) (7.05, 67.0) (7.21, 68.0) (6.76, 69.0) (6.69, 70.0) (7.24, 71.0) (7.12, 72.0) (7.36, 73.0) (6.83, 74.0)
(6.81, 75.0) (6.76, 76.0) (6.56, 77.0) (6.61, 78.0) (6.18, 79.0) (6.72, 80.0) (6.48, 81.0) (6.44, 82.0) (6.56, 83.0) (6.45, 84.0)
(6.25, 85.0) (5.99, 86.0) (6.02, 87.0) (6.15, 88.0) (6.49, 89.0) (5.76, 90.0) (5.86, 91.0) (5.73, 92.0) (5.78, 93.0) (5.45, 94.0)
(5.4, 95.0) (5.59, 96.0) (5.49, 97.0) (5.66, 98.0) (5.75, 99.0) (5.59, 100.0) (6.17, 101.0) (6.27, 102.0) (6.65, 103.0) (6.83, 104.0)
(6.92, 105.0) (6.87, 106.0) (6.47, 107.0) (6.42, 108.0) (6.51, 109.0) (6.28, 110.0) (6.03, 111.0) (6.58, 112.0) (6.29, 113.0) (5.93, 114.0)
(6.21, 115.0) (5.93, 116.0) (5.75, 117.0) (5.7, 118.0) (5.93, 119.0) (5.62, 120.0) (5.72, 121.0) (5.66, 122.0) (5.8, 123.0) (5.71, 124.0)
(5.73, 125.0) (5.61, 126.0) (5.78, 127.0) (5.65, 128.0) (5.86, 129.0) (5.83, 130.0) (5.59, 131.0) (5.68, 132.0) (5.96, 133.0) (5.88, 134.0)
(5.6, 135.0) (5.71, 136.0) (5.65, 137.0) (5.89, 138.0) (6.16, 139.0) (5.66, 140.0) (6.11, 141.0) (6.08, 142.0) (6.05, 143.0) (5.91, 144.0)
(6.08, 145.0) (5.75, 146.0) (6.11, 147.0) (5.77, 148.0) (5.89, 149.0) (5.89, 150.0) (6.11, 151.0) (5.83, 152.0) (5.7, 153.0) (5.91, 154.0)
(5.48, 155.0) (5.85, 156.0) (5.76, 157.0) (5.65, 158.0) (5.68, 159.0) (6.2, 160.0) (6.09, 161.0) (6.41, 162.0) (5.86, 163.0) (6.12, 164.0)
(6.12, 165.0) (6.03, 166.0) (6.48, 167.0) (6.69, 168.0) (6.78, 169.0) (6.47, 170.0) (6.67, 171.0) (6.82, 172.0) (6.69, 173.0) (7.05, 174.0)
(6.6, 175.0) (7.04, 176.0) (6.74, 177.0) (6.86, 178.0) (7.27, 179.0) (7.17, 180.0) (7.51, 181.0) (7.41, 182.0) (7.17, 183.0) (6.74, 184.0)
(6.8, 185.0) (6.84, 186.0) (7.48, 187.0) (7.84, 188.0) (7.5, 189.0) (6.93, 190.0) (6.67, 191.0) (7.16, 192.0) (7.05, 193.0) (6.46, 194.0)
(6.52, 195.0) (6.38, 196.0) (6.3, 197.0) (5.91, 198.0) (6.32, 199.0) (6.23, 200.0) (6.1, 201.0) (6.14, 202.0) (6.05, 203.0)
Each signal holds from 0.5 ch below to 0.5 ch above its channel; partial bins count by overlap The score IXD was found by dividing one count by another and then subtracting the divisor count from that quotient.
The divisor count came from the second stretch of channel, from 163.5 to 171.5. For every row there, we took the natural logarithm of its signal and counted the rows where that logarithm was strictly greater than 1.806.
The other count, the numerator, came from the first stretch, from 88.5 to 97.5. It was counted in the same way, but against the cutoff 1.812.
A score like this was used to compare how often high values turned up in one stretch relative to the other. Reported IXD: -6.9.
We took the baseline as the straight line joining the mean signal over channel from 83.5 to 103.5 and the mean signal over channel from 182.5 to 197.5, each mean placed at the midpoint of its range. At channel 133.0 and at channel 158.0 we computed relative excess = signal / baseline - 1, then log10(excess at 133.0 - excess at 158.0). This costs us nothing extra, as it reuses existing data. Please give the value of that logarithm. -1.08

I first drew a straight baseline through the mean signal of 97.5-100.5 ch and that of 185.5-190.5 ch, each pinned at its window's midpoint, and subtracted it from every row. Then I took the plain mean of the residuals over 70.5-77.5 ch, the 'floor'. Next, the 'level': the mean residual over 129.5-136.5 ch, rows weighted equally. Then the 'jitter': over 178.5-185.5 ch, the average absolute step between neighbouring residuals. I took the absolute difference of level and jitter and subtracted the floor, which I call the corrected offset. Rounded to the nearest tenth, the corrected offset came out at -1.0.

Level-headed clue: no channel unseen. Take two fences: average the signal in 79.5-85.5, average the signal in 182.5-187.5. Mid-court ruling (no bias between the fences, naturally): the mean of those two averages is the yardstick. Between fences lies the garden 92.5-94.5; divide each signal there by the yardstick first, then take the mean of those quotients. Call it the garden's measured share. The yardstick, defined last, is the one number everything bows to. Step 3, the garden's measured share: 0.83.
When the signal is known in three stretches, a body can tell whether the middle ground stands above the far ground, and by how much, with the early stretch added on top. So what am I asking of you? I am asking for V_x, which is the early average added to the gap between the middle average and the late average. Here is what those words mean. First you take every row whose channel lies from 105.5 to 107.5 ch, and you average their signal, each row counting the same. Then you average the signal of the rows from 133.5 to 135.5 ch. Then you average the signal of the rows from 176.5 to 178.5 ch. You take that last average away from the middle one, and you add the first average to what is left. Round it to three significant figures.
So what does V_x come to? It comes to 5.61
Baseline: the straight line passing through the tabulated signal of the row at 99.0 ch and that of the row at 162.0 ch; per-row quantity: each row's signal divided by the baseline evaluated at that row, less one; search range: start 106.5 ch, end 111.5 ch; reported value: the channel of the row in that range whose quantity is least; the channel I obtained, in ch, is 111.0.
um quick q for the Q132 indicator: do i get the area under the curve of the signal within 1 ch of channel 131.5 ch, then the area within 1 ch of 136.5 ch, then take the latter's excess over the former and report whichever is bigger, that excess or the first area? 11.3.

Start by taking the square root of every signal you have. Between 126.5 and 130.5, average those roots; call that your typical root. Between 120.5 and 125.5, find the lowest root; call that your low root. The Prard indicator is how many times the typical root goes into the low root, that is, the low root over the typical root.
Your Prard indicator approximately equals 0.99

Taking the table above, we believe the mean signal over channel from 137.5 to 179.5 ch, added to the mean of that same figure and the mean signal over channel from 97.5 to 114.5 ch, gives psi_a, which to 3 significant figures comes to 12.5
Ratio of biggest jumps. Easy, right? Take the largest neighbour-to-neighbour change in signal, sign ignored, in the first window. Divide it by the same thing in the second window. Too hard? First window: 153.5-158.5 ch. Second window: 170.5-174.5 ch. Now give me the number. 1.2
